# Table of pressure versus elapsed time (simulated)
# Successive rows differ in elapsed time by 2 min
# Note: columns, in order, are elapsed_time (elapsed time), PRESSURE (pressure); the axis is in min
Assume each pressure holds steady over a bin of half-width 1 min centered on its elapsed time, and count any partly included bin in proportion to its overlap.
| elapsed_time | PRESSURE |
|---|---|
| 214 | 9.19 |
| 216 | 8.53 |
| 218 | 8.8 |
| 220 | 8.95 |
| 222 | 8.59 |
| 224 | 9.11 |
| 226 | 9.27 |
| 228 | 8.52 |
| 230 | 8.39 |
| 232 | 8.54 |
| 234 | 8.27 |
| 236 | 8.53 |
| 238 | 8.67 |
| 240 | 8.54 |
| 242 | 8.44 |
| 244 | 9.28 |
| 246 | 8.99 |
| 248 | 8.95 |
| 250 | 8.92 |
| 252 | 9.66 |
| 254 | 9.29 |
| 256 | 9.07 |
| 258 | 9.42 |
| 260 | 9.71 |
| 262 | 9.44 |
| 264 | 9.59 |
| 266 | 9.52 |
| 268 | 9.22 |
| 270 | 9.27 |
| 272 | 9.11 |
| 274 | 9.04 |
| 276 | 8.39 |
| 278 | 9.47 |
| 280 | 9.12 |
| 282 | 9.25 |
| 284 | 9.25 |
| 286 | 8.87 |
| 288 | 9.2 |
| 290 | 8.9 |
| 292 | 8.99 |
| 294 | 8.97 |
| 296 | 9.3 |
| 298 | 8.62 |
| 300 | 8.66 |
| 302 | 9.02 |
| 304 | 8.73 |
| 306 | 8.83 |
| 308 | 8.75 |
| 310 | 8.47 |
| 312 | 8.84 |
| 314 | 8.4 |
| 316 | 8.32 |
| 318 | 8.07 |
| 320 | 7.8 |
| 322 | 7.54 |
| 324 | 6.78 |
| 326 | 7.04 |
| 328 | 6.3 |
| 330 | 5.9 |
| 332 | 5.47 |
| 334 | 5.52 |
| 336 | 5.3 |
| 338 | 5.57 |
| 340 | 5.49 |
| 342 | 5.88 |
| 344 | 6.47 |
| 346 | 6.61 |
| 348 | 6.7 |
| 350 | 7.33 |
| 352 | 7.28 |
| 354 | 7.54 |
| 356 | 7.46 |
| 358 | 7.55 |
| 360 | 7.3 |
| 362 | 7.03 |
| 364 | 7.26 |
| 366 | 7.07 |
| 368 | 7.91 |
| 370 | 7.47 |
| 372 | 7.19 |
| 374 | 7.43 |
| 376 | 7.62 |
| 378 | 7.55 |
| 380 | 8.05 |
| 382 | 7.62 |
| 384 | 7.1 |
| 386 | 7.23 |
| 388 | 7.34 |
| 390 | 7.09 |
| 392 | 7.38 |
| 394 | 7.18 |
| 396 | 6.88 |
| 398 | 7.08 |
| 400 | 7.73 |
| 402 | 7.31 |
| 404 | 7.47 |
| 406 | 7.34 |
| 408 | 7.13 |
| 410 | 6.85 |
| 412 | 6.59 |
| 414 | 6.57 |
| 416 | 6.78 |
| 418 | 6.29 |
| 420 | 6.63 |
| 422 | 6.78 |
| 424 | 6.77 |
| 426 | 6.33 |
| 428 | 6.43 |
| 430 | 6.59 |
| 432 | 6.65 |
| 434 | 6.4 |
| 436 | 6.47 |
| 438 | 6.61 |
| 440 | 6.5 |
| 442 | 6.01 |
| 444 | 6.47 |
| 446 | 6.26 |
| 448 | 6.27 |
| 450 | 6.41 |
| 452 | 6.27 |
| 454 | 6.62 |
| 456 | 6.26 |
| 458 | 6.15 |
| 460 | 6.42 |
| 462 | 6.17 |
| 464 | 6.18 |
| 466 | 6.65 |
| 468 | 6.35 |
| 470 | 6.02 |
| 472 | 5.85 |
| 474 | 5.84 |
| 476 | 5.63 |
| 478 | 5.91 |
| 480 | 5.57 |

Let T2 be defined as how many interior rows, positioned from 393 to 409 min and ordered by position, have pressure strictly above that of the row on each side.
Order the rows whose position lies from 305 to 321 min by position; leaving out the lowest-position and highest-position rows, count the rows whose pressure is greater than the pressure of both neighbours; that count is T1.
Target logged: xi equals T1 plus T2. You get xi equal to 3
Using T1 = 1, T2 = 2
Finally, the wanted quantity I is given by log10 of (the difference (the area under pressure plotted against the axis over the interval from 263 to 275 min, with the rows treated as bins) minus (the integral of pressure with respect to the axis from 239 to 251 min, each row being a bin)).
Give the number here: 0.72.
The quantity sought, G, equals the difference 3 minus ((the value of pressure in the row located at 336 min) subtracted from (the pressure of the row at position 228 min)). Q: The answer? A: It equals -0.2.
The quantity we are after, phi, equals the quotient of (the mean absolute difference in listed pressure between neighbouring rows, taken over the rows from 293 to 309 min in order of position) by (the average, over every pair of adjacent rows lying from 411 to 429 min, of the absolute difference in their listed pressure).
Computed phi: 1.2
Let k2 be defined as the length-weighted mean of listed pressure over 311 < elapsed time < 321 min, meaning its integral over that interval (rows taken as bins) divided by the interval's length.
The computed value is 8.3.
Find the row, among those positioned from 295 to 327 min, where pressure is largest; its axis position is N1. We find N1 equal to 296 min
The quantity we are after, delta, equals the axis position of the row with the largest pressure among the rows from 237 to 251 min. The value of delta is 244 min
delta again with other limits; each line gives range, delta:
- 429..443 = 432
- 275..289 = 278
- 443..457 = 454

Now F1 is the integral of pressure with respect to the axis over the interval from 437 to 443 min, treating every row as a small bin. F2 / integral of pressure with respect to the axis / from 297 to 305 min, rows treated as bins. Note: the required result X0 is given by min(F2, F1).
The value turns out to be 38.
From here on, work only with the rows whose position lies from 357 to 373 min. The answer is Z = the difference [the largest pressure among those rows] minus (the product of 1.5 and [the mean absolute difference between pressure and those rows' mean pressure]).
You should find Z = 7.6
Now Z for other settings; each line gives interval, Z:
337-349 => 6.0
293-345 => 7.4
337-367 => 6.7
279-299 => 9.0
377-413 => 7.7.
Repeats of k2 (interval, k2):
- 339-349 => 6.2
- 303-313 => 8.7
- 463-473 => 6.2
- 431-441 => 6.5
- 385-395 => 7.2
